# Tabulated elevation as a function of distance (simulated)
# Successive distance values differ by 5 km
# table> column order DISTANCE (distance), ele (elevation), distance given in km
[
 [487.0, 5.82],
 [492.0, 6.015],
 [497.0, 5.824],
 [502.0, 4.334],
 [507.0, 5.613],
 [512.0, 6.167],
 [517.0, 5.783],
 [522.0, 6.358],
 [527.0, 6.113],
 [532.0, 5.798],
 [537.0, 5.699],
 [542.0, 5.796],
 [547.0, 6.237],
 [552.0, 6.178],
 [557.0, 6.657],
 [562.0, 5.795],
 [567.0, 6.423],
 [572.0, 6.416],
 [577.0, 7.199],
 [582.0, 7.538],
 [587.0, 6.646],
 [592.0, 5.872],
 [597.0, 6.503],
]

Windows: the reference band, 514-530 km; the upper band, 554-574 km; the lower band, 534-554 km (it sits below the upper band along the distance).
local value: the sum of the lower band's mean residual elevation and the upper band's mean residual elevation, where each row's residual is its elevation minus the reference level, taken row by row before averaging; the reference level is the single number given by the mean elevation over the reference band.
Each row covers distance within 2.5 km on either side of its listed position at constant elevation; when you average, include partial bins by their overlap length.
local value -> 0.1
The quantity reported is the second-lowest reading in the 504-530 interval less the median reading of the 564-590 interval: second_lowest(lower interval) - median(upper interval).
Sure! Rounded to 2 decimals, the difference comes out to -0.86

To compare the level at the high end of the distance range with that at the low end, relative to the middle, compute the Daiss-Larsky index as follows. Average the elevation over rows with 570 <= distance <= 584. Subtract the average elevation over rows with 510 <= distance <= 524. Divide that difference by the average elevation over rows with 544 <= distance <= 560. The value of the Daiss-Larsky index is 0.15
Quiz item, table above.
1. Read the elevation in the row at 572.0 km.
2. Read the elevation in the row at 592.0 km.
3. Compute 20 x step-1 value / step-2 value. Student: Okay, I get 21.9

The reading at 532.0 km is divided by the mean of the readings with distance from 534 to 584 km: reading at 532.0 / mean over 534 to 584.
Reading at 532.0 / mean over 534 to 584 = 0.91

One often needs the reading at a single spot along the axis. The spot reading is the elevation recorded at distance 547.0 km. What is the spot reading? 6.237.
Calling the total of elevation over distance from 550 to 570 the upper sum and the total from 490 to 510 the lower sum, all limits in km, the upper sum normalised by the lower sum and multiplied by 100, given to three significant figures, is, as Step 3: 115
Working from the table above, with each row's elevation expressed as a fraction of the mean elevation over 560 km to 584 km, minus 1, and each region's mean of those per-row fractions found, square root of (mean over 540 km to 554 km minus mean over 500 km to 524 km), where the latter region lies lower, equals 0.25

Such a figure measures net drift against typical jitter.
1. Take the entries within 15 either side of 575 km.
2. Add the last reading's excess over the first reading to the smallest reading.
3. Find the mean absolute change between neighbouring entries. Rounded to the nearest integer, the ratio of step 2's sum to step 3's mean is 13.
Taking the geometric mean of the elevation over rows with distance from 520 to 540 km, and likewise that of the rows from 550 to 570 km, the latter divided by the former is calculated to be 1.04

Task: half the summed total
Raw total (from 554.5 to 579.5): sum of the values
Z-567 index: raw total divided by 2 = 16.2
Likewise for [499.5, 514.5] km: 8.1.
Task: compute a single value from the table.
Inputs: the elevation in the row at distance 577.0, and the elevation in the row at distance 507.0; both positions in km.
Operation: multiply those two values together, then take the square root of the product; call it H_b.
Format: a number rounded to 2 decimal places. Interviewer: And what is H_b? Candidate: 6.36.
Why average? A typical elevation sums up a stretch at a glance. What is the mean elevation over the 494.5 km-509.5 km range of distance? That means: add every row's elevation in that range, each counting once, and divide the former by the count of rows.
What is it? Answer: 5.26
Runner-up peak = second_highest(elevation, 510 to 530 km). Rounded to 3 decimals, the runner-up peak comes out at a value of 6.167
